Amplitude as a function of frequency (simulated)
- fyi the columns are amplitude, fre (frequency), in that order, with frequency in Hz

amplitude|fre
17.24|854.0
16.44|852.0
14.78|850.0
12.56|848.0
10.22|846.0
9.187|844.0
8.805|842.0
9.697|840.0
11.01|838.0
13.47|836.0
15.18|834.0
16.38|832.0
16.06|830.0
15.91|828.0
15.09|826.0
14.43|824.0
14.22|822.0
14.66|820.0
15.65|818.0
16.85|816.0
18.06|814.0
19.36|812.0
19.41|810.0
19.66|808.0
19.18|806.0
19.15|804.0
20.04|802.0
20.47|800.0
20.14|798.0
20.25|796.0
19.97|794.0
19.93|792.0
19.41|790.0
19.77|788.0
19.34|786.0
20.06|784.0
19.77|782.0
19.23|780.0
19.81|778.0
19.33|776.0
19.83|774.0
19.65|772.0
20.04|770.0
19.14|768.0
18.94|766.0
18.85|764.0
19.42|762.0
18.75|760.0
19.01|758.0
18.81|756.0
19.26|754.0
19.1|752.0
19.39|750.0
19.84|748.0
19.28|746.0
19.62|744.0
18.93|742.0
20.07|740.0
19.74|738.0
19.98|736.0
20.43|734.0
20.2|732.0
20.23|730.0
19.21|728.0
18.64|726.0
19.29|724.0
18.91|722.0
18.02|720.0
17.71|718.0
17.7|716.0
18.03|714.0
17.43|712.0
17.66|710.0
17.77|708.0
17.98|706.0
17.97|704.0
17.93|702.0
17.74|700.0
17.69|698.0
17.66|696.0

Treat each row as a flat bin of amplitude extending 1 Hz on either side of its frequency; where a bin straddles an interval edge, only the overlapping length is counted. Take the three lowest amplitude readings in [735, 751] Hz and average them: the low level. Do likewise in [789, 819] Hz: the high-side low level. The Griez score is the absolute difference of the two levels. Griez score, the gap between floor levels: 2.3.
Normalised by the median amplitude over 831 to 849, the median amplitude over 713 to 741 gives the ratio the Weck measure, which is 1.75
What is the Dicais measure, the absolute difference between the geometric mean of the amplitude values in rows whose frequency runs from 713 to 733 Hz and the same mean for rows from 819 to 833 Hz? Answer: 3.5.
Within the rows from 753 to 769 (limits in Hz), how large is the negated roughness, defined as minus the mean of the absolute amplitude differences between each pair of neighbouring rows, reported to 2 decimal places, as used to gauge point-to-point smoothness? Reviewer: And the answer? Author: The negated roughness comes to -0.35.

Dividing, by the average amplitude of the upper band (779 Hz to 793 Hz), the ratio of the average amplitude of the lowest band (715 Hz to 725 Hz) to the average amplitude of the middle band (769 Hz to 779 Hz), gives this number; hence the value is 0.047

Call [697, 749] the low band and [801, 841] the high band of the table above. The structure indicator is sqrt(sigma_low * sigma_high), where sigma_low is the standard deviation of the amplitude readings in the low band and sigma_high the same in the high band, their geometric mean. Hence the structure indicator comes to 1.7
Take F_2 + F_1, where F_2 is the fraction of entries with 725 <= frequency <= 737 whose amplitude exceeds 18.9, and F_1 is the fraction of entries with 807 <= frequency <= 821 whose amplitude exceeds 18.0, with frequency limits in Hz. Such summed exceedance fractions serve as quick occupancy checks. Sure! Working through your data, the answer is 1.40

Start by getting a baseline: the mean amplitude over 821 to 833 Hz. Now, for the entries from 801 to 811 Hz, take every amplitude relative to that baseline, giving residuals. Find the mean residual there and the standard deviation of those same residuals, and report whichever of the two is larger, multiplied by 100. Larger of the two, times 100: 414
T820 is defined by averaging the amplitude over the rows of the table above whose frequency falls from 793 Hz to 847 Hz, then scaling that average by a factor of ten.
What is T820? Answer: 160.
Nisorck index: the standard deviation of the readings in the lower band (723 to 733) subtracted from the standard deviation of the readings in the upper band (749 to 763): -0.4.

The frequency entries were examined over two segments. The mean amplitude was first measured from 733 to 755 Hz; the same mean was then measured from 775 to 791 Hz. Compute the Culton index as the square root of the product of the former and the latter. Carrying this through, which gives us 19.6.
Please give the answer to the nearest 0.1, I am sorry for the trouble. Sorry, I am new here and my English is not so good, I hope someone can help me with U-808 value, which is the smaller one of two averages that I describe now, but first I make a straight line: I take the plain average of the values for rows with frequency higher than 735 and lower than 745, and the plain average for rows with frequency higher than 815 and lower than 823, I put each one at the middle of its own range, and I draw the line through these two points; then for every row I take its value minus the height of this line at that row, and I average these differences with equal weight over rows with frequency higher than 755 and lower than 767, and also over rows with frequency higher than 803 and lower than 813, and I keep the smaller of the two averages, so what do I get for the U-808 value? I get 0.4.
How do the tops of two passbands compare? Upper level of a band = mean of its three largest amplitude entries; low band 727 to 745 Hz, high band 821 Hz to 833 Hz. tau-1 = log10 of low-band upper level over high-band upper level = 0.10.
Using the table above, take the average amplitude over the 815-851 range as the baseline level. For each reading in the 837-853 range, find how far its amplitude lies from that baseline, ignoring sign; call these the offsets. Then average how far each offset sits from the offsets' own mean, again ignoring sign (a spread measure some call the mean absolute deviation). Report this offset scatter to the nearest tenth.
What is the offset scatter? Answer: 1.1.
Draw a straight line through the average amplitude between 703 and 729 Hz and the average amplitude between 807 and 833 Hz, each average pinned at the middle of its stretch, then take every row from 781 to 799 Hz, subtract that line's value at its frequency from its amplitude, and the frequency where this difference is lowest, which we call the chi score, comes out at 786.0 Hz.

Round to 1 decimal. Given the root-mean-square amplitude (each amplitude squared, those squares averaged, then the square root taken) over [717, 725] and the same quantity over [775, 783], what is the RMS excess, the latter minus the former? 1.0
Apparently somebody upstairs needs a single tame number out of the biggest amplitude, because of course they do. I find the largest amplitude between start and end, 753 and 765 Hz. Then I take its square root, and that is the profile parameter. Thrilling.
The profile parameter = 4.41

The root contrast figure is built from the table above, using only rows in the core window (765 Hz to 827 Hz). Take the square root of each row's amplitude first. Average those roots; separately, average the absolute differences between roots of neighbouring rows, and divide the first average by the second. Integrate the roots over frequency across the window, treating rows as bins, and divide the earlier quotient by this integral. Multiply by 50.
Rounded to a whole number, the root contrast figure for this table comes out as 14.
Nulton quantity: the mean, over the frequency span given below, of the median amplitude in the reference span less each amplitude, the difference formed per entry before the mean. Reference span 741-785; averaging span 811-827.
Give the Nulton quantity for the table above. 3.3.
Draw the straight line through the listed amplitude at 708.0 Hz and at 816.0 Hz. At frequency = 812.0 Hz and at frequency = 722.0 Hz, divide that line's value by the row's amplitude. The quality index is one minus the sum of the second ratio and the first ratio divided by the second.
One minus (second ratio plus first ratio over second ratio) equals -0.87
